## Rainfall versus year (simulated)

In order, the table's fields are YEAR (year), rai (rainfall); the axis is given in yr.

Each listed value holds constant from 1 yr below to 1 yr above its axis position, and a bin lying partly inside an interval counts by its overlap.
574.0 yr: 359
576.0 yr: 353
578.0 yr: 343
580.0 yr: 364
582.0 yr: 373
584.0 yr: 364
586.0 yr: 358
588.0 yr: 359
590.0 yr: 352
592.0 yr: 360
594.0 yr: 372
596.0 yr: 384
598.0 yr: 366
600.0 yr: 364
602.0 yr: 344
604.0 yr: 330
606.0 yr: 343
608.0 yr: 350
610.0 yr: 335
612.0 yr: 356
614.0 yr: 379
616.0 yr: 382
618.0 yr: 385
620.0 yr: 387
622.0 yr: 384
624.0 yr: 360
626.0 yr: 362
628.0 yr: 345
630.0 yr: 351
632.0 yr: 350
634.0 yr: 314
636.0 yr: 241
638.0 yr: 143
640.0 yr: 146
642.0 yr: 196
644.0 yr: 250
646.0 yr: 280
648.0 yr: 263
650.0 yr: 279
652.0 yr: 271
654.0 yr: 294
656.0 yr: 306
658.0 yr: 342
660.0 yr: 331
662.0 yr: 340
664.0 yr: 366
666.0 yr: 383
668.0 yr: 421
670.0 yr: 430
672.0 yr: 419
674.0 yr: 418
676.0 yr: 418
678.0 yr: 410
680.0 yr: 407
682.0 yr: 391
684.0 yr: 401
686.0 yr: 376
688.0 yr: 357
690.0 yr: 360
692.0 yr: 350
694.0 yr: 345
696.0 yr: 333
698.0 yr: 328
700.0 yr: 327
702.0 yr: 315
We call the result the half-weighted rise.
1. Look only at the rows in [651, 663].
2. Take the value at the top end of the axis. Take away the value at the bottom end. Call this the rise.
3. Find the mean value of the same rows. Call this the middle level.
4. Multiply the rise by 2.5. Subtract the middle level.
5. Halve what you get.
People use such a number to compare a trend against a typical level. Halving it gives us -71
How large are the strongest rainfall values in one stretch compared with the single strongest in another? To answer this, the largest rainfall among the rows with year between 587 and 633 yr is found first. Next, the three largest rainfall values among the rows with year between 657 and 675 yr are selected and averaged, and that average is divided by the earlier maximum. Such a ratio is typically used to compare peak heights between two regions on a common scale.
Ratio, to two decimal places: 1.09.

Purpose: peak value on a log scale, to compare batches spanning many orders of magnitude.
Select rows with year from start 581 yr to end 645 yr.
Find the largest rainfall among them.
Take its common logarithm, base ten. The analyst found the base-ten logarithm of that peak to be 2.59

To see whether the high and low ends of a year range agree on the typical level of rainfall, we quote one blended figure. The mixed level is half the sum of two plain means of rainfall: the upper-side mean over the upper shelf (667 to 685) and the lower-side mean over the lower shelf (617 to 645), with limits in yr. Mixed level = 357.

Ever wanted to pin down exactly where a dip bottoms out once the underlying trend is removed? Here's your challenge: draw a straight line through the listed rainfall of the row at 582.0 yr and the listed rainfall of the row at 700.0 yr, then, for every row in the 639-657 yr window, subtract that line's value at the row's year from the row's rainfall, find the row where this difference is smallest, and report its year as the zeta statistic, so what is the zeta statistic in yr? 640.0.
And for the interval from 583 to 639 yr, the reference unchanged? 638.0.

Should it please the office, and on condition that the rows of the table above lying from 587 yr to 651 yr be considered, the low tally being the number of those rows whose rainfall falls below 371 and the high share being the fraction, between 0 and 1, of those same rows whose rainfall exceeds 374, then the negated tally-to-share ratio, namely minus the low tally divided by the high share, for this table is -133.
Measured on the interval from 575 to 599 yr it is -108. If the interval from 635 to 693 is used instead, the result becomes -47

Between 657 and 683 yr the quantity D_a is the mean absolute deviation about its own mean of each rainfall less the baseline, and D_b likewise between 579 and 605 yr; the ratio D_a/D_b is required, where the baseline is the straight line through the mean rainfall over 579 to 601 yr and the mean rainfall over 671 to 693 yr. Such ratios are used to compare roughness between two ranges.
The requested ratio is 3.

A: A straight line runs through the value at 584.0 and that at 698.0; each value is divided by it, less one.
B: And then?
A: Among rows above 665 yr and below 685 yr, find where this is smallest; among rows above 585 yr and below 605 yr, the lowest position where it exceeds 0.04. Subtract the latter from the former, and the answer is 70 yr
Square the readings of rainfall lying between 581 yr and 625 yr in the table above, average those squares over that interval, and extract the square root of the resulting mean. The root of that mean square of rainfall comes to 363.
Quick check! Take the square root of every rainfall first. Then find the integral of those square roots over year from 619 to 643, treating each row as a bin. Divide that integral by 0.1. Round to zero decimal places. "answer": 4091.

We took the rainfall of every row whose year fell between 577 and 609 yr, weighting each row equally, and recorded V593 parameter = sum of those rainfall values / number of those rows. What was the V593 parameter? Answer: 358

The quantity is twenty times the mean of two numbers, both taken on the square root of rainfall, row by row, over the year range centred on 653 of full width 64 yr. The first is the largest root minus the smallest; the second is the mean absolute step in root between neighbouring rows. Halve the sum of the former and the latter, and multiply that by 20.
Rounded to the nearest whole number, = 94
